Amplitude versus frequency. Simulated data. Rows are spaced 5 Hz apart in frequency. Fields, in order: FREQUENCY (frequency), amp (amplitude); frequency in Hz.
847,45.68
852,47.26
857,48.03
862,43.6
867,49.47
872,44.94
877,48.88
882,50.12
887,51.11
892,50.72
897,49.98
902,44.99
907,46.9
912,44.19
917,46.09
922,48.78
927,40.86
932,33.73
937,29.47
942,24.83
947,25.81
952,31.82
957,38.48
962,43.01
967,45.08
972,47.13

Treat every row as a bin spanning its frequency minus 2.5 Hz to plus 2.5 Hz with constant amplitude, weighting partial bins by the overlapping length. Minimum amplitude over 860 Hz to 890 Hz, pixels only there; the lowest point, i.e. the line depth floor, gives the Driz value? 43.6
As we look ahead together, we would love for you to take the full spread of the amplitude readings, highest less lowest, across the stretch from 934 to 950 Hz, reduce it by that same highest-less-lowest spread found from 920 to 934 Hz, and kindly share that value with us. -10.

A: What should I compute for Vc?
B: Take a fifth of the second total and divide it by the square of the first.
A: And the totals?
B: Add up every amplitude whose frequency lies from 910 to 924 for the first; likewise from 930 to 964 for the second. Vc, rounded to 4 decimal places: 0.0023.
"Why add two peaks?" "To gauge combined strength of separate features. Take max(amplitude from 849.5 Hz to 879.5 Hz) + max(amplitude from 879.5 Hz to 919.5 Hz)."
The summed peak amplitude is 101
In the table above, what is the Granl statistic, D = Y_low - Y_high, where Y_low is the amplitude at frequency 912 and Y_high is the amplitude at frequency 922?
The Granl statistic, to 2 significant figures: -4.6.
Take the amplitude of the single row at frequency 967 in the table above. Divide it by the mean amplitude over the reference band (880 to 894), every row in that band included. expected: 0.89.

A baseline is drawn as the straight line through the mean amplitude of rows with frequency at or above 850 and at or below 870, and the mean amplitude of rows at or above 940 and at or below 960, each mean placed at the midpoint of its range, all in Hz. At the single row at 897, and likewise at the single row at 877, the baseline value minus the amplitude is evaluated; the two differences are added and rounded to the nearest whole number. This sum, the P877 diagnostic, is -15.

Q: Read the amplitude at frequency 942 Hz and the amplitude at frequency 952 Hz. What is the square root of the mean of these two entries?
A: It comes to 5.3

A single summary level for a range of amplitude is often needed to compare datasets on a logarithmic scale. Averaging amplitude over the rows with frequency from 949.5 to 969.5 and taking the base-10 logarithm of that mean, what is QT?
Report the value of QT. 1.598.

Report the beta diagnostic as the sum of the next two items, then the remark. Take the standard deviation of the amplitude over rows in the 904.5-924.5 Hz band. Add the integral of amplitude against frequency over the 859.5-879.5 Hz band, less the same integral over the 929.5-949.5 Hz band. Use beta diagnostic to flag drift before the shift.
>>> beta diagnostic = 367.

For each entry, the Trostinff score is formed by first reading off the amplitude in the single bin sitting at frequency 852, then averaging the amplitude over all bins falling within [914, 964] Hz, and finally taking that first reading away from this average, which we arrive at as -11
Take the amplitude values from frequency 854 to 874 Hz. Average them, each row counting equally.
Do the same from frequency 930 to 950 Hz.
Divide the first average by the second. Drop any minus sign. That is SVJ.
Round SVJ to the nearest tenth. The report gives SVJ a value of 1.6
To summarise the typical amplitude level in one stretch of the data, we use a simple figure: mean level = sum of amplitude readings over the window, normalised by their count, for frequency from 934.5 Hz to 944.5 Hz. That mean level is 27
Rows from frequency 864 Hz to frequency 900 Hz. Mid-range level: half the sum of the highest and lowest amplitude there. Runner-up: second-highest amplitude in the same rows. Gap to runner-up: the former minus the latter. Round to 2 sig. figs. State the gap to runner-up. -2.7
